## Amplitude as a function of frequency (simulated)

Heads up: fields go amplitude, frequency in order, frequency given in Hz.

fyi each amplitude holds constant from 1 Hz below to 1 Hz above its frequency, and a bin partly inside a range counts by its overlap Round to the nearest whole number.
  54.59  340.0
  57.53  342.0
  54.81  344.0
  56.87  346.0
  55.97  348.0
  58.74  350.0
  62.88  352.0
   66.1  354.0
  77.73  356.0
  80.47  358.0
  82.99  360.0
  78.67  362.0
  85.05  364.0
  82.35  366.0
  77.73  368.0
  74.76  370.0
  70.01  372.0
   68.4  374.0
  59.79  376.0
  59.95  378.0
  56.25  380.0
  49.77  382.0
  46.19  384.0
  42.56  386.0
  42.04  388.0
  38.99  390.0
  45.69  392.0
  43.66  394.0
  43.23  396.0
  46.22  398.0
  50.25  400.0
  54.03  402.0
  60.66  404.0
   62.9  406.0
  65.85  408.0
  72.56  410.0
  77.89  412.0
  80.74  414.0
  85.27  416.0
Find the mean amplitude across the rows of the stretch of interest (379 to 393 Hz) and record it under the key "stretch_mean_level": 46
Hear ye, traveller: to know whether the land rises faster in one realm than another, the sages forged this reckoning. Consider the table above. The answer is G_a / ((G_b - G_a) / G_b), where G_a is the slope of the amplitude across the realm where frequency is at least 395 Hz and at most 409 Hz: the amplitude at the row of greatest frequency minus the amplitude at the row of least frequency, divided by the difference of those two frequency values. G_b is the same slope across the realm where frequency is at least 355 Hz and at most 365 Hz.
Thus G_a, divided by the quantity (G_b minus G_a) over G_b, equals -1.8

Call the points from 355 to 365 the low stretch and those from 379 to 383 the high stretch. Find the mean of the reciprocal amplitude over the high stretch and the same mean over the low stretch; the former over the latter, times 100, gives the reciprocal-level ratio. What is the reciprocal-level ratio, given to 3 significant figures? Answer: 153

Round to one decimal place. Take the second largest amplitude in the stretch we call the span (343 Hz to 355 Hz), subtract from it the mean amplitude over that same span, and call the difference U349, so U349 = 3.7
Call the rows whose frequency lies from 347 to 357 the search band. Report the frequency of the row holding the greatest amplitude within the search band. 356.0 Hz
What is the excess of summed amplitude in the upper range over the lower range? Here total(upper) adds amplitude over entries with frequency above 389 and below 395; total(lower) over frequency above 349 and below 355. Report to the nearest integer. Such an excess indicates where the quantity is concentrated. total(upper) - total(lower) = -59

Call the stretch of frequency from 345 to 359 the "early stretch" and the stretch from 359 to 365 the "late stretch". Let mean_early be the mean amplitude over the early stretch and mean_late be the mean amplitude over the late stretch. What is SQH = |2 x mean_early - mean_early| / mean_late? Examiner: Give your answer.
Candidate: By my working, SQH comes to 0.80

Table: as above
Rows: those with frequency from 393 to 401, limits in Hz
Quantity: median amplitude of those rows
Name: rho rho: 45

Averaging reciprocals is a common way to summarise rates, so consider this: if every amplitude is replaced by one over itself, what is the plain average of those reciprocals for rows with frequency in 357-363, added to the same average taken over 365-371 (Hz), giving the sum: 0.025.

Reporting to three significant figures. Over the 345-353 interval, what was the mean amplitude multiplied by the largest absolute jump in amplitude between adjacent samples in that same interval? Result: 243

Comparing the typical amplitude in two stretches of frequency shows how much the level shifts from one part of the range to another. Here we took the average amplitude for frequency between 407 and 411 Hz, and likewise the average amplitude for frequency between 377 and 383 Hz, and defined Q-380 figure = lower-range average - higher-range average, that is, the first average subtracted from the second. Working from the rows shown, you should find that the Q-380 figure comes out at -14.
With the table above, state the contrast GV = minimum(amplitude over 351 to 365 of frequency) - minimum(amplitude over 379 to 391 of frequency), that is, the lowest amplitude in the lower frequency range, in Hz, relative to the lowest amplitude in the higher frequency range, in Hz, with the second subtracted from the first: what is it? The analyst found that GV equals 24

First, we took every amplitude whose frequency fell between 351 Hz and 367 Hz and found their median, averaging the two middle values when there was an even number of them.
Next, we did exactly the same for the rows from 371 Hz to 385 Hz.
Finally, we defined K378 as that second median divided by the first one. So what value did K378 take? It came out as 0.75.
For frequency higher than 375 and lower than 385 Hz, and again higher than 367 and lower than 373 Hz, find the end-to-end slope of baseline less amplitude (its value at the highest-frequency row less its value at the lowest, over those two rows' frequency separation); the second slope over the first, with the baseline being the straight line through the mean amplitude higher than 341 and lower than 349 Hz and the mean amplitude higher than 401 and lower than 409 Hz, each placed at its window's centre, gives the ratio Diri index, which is 1.1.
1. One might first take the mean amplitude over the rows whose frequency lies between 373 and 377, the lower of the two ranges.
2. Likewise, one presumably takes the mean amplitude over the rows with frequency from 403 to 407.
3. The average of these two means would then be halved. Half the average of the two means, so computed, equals 31.5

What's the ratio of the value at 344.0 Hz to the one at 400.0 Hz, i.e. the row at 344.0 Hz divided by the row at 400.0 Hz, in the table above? 1.09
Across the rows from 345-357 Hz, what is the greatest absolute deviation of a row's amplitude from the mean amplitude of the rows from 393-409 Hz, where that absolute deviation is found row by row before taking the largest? 24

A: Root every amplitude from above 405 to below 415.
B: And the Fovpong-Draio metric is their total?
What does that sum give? 42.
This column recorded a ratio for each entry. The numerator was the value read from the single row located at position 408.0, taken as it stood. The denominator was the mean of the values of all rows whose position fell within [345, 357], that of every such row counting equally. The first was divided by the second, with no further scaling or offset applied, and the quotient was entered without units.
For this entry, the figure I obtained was 1.0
